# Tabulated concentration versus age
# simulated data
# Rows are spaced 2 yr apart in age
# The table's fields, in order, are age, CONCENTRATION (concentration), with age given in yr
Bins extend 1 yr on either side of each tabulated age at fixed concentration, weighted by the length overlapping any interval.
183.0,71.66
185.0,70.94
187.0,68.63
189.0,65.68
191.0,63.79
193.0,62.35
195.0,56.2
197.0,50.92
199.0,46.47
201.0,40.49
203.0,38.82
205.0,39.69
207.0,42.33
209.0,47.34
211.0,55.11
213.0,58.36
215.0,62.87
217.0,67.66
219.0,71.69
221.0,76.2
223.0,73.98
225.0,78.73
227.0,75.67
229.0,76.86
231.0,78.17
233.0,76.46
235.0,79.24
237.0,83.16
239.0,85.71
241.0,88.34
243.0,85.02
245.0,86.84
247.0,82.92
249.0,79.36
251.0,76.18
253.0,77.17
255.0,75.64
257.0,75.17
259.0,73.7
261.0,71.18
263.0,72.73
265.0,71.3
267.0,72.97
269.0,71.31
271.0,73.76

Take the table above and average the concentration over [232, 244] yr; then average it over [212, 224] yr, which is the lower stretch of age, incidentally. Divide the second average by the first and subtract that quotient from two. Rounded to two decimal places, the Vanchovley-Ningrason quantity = 1.18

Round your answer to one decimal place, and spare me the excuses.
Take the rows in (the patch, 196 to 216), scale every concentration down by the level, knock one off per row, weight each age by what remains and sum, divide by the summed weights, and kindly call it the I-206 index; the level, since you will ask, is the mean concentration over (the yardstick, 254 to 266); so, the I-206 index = 204.8 yr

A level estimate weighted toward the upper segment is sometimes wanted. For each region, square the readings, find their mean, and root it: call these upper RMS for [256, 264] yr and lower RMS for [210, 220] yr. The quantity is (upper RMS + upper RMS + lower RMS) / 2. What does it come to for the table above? 105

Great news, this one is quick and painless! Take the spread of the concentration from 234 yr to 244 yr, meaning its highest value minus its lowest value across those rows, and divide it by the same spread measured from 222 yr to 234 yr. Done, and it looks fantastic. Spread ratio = 1.9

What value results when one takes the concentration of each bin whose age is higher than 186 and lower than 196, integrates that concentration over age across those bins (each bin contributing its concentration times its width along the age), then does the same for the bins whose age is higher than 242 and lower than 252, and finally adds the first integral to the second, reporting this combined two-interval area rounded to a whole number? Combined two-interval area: 1454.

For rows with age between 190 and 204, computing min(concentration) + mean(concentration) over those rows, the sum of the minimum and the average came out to 90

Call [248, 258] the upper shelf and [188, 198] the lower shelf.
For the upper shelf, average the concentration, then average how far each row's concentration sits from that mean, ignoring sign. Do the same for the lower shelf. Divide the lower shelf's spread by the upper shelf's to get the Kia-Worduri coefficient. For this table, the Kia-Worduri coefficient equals 4.0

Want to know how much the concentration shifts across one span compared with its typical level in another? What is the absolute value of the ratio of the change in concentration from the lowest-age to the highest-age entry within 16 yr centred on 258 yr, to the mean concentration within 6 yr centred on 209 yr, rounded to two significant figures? 0.10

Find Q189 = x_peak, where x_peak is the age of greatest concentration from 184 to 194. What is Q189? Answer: 185.0 yr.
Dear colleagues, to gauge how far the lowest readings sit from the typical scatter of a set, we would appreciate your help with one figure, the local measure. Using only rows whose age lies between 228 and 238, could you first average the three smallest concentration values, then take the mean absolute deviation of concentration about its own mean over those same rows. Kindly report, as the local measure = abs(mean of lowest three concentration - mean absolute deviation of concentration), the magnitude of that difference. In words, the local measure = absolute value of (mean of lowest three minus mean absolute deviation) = 75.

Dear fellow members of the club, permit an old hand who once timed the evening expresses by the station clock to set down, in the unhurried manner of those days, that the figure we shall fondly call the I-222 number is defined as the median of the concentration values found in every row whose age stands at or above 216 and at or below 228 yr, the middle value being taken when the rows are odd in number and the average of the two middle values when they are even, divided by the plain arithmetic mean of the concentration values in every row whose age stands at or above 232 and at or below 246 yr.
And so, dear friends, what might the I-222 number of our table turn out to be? 0.90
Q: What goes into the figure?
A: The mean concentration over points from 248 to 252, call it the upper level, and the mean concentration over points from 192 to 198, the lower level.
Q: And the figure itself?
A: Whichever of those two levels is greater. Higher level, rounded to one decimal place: 77.8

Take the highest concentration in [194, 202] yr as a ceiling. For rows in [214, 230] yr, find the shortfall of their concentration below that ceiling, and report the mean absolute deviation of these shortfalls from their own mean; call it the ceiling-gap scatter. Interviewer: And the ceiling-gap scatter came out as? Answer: 4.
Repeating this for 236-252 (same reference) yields 3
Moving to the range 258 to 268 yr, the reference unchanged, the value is 1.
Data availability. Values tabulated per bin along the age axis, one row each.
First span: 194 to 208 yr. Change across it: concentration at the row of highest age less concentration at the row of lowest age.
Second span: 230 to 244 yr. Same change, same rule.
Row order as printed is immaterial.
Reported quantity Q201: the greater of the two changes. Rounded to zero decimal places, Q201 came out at 7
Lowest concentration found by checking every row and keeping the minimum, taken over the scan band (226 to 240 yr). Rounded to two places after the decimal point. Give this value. 75.67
